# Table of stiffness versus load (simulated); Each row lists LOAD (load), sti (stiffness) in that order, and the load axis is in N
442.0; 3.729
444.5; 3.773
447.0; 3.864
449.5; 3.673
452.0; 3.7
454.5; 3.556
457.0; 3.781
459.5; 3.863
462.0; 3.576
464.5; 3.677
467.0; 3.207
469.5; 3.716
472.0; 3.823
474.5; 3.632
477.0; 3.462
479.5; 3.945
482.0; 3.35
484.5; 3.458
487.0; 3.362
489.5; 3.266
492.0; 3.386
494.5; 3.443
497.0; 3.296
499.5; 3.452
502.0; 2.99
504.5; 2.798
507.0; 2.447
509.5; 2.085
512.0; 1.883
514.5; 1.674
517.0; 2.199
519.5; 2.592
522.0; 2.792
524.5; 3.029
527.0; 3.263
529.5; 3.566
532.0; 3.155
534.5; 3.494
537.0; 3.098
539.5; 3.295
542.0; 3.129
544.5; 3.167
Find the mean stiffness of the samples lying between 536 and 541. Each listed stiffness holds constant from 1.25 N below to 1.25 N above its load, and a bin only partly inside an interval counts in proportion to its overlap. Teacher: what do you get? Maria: 3.20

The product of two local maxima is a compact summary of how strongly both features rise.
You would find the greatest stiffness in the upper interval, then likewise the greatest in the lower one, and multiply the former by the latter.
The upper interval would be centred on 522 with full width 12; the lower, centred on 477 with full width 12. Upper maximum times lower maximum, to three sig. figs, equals 12.9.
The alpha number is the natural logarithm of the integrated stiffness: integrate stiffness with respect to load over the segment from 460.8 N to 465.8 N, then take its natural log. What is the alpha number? 2.90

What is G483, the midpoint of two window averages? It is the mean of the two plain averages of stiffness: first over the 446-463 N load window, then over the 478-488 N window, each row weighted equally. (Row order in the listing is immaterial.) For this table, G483 3.6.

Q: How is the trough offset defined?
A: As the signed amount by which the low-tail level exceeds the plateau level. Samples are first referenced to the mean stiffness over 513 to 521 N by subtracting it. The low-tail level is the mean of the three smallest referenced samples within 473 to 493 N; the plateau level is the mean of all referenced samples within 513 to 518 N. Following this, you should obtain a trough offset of 1.4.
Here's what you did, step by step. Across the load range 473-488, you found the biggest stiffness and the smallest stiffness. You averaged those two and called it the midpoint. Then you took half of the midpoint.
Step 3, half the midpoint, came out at 1.82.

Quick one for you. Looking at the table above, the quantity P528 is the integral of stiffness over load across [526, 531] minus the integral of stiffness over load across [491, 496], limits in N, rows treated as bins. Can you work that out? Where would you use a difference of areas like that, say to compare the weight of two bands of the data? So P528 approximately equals 0.0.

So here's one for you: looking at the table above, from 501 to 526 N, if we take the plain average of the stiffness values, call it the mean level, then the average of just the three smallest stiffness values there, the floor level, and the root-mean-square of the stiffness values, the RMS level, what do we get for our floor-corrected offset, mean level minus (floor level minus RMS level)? 3.06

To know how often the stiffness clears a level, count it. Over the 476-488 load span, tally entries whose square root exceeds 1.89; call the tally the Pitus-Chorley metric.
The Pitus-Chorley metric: 1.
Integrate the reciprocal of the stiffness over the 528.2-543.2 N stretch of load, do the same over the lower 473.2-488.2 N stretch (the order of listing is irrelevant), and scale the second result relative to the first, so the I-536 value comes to 0.93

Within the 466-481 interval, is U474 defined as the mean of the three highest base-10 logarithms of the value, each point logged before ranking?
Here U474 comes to 0.58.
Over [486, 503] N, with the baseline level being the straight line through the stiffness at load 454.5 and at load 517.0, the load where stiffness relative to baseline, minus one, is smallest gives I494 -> 489.5 N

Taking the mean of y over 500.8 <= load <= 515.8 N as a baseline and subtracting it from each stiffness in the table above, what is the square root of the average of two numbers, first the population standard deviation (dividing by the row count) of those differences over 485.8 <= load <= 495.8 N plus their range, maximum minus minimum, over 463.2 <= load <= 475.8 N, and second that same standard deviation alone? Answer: 0.61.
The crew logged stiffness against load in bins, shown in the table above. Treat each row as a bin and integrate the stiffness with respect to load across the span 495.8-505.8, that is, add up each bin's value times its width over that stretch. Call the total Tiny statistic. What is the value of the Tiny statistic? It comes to 31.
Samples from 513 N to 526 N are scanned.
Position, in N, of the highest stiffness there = 524.5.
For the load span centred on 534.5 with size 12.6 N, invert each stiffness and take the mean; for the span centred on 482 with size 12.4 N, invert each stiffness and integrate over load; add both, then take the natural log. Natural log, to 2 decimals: 1.35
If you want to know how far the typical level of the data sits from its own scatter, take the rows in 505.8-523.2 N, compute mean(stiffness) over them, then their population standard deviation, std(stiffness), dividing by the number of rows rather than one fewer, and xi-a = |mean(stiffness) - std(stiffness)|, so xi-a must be 1.9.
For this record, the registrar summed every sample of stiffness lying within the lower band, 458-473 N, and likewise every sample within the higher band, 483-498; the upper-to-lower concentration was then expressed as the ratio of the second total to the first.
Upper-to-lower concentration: 0.92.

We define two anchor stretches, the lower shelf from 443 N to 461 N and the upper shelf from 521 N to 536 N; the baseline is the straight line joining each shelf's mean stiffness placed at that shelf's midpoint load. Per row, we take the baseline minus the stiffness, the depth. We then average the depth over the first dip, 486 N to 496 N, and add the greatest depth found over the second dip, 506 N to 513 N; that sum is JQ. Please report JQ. 1.6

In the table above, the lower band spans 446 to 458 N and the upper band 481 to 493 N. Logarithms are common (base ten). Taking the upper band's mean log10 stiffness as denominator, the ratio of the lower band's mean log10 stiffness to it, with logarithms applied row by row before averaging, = 1.08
